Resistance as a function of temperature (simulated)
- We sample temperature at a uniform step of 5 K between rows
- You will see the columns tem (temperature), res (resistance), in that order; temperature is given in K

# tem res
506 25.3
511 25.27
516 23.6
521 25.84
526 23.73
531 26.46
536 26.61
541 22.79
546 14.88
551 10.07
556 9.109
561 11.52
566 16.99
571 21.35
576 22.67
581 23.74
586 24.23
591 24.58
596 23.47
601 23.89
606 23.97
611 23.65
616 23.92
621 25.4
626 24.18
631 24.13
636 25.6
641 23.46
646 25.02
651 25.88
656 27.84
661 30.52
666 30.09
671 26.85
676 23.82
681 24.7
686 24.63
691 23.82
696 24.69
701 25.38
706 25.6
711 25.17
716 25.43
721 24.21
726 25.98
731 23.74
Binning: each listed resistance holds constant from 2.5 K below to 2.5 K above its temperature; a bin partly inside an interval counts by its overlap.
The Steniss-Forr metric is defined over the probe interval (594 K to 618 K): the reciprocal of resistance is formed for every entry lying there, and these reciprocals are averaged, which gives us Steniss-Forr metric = 0.042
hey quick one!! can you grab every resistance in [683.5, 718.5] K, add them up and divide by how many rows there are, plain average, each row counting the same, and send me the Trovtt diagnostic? 25.0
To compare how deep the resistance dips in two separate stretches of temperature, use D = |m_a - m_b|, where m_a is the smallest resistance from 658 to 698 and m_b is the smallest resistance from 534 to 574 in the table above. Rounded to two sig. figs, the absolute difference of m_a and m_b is 15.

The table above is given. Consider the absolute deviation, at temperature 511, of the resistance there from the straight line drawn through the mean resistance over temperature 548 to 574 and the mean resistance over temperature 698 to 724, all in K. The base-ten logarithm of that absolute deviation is 1.18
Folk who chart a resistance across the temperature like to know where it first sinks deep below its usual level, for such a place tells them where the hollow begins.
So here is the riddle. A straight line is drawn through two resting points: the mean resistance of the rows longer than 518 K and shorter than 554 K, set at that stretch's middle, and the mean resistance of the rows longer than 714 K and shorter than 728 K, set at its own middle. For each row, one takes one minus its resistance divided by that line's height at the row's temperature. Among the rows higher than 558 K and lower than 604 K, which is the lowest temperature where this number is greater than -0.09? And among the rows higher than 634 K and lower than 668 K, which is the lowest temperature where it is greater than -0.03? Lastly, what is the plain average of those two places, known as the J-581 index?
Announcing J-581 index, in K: 601.0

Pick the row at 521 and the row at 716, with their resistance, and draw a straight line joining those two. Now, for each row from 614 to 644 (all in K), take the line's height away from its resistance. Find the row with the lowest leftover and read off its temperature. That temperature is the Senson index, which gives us 641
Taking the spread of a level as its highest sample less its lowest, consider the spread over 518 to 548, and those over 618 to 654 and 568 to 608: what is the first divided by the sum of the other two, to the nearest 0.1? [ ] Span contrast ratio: 2.1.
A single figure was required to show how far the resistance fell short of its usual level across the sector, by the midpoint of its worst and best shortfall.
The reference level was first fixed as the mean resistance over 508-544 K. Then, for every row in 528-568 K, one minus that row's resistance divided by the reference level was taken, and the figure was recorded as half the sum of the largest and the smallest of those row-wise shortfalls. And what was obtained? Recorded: 0.28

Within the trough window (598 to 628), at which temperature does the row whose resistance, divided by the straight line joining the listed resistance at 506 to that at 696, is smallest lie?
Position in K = 611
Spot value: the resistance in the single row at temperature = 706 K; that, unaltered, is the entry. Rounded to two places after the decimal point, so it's 25.60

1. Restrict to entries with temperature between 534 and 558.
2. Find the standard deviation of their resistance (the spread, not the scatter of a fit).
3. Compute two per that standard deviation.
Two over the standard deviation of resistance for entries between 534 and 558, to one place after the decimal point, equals 0.3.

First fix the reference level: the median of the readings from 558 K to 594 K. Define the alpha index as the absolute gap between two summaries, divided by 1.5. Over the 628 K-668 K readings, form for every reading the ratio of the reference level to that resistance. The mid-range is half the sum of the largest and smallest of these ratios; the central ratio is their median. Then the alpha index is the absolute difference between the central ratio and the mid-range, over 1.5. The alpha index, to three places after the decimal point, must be 0.017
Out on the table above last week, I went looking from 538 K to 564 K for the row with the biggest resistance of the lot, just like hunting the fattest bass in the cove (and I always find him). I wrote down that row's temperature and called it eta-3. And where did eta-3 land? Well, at 541 K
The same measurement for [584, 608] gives 591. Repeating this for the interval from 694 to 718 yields 706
